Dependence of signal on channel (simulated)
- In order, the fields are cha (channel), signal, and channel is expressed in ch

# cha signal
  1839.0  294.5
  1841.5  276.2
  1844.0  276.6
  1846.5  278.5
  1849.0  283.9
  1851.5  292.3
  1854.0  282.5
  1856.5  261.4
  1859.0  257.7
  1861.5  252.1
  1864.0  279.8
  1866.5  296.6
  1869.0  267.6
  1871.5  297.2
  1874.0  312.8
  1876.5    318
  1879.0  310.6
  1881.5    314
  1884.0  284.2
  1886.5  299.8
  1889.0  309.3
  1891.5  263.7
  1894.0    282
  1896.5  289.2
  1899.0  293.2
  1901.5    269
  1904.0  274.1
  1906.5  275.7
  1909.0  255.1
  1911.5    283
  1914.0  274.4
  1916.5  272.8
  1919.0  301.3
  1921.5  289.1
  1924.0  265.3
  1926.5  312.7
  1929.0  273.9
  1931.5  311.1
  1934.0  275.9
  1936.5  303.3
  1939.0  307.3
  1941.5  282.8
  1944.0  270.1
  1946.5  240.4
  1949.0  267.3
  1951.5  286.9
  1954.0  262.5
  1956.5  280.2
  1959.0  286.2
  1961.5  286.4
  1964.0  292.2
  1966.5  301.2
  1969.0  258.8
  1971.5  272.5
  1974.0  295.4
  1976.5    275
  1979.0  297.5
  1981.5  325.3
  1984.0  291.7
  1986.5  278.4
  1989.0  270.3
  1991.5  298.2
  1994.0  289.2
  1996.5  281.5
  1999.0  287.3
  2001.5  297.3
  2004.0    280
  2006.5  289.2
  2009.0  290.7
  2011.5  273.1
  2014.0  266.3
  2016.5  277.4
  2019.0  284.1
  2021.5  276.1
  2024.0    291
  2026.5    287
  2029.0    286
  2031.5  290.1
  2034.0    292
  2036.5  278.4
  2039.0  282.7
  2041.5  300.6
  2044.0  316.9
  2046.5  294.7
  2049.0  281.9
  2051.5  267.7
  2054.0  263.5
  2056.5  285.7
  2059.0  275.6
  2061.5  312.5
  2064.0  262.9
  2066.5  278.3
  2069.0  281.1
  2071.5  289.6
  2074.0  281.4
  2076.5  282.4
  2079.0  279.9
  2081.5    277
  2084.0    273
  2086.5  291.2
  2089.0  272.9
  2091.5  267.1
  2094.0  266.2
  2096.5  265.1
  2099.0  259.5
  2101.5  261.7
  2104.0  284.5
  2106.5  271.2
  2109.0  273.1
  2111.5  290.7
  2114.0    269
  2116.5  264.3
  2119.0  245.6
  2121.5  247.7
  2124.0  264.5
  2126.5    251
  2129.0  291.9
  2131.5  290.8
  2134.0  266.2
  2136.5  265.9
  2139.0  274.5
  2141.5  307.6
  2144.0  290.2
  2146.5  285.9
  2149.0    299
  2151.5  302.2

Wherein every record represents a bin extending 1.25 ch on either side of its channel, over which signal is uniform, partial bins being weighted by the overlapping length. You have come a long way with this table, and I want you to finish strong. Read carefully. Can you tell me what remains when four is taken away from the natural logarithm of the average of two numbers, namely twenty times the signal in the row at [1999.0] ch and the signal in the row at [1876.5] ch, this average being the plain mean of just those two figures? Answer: 4.02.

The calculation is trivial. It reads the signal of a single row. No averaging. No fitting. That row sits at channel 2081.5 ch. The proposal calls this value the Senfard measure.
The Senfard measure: 277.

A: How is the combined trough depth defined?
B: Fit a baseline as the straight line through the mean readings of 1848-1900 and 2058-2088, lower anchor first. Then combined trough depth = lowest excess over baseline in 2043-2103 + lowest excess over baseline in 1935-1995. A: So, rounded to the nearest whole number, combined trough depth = -67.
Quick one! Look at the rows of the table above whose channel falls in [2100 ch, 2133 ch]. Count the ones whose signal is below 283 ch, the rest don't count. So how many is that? 9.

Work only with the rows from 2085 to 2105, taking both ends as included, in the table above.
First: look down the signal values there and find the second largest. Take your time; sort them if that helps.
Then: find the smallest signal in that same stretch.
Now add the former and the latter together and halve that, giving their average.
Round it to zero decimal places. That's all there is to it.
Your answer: 272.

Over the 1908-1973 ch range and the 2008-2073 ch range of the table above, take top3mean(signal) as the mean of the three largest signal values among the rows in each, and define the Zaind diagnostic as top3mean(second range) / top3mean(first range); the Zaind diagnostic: 0.999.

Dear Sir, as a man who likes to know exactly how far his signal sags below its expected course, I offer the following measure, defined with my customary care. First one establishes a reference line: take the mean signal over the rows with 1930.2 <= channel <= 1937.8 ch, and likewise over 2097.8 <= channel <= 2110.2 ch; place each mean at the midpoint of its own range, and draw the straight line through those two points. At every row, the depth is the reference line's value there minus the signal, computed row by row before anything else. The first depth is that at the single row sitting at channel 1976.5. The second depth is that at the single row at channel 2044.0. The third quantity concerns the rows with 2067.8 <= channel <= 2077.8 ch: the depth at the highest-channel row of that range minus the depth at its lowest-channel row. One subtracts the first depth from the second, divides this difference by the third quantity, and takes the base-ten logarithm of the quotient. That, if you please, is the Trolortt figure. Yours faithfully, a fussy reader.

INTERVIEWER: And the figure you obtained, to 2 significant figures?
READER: 1.3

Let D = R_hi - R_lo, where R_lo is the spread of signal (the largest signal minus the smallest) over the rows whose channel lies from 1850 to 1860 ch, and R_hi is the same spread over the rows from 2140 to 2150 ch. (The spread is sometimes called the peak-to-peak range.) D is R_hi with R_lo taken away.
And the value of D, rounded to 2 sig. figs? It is -13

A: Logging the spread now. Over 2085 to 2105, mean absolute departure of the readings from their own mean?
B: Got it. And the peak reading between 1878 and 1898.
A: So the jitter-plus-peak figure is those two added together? 323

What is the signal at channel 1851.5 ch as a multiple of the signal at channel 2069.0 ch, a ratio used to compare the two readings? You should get 1.040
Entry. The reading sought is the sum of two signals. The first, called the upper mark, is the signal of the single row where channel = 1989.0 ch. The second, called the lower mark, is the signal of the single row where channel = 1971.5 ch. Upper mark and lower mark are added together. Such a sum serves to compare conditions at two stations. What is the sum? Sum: 543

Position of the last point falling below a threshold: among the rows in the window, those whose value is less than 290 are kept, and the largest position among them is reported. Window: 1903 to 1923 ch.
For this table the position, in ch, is 1921.5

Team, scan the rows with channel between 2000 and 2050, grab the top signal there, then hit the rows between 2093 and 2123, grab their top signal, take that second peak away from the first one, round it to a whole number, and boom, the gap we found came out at 26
